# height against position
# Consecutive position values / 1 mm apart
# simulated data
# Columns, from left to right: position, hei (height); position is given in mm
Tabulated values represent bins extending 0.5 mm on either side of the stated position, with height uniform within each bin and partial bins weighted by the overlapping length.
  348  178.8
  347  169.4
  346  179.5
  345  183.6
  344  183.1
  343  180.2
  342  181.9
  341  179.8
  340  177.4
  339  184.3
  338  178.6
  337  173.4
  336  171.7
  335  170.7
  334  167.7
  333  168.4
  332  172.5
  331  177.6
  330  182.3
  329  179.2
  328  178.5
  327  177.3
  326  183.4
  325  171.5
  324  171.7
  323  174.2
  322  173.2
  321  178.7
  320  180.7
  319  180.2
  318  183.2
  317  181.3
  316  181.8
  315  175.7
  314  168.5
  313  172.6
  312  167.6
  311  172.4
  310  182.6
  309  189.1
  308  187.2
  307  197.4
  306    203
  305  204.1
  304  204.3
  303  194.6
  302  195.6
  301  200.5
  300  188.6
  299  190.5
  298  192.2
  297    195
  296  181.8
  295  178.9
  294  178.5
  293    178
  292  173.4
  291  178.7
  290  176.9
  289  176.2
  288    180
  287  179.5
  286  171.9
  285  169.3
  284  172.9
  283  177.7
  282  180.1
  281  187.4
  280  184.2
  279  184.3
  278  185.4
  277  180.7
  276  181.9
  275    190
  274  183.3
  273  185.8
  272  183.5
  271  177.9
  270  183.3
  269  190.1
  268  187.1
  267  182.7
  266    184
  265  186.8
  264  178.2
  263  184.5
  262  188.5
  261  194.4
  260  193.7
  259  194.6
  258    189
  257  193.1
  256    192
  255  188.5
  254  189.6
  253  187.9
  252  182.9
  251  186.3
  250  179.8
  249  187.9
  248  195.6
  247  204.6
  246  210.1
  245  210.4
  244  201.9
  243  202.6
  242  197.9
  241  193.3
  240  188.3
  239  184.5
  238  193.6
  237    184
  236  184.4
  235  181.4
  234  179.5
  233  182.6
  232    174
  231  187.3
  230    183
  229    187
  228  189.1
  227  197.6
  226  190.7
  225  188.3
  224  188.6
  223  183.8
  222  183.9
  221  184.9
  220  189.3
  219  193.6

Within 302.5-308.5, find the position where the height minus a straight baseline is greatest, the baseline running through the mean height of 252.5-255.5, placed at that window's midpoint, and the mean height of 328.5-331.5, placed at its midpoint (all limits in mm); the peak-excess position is 304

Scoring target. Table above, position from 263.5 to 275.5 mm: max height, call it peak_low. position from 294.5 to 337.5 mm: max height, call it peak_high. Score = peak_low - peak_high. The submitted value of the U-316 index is -14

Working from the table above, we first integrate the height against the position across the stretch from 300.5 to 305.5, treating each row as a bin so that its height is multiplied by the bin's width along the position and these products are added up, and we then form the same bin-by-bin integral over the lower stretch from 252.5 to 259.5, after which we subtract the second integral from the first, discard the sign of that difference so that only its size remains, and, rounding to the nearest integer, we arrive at 336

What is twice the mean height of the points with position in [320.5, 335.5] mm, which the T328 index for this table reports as 350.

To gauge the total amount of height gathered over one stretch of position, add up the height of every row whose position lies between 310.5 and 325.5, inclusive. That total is 2633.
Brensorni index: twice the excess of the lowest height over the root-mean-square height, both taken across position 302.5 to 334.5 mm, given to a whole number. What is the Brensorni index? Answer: -27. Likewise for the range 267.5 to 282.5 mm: -13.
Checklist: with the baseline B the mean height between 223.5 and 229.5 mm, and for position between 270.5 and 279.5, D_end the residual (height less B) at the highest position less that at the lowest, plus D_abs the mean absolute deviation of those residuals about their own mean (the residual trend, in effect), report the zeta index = 8.8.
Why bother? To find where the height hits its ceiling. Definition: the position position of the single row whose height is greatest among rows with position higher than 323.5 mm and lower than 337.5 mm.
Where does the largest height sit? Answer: 326 mm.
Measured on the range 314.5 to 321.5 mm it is 318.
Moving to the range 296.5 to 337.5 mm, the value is 304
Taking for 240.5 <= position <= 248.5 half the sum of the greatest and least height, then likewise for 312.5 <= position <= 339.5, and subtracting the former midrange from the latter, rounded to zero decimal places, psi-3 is -26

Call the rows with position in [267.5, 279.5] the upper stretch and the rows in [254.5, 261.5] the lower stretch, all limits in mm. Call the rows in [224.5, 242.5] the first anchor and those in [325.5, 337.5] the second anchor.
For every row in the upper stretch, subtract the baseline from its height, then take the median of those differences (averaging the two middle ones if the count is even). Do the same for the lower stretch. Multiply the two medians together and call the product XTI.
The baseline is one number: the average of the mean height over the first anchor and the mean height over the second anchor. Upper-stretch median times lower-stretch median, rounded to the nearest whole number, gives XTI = 33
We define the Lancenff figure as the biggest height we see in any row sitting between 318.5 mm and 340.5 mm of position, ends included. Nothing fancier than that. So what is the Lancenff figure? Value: 184.3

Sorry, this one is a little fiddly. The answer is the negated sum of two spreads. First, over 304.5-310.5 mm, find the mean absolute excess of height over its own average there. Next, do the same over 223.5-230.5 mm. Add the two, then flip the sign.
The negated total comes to -10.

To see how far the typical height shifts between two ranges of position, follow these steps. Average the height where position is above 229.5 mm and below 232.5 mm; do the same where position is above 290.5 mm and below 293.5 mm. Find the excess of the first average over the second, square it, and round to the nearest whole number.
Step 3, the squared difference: 22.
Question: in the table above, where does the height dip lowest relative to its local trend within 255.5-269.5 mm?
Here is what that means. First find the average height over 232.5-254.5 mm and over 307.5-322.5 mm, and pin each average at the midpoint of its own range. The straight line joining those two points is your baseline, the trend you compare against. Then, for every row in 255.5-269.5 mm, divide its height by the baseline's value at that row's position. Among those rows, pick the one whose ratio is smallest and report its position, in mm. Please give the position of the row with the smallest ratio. 264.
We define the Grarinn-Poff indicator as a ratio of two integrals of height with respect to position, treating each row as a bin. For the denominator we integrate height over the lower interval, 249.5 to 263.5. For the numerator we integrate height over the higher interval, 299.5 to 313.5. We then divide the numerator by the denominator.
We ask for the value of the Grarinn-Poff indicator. 1.01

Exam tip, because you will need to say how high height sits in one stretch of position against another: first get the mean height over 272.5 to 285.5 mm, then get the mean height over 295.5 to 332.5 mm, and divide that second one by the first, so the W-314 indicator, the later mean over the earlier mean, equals 1.01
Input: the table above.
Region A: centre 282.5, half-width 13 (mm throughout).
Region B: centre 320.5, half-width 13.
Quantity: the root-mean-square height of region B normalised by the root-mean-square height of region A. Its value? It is 0.99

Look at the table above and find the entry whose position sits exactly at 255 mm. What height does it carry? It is 188.5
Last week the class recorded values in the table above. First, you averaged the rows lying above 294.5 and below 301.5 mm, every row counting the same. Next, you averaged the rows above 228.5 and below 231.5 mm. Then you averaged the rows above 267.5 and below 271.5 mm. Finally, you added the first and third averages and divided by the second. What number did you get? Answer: 2.01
